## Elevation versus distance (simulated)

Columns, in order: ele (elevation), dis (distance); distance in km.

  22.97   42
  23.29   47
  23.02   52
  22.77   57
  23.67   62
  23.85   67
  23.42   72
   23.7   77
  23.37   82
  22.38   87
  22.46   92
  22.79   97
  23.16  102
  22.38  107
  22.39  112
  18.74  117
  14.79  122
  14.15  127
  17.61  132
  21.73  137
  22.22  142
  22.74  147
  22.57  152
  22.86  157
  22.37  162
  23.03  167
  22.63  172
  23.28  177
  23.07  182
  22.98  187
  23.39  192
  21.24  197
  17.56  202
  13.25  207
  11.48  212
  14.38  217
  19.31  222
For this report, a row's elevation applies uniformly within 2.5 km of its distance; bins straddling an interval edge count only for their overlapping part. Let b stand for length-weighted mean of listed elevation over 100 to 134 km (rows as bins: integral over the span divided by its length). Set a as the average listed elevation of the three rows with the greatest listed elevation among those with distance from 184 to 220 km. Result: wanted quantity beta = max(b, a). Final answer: 22.5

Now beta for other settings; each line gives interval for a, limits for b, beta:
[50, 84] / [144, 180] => 23.7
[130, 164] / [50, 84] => 23.4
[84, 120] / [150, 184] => 22.8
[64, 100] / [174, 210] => 23.7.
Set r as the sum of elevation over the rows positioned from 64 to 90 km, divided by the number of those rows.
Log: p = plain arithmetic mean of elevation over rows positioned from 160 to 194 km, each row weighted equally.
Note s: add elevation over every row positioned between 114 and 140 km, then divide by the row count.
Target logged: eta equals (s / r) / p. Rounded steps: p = 23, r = 23.3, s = 17.4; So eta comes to 0.032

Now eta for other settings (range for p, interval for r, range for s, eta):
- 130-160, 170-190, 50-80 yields 0.047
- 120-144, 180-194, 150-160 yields 0.054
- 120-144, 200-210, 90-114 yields 0.081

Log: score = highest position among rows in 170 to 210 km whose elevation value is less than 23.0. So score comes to 207 km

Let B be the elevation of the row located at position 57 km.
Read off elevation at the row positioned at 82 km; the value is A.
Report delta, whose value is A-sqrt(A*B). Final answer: 0.3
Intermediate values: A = 23.37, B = 22.77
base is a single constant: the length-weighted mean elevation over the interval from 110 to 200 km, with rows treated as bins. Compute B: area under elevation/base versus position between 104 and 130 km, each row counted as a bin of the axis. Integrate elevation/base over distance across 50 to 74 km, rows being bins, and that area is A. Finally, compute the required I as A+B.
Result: 49.2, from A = 26.5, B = 23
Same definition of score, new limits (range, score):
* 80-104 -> 97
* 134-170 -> 162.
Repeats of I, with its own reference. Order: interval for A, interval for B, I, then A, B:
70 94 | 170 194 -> 52.3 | 26.1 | 26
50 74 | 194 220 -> 45.9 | 26.5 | 19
